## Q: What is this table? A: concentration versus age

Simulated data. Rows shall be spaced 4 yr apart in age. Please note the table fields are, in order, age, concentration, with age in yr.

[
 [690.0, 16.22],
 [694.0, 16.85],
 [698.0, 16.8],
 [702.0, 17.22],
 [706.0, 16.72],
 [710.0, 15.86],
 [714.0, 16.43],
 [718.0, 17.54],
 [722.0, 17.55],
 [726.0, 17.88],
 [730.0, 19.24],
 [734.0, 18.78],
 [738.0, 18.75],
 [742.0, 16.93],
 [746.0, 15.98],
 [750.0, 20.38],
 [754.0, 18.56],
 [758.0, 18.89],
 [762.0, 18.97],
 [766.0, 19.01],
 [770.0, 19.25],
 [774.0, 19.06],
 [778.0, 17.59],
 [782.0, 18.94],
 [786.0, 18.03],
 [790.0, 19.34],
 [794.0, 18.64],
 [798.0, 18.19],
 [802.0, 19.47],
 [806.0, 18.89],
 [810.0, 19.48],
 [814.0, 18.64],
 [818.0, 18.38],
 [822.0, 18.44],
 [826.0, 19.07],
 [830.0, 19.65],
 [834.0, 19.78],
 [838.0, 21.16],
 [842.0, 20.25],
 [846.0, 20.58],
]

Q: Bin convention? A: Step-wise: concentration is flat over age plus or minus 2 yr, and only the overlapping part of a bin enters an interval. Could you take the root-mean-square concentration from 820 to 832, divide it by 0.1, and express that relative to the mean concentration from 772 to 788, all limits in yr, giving 10.4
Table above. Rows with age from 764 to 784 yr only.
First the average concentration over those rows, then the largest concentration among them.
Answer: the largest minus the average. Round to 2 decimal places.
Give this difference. 0.48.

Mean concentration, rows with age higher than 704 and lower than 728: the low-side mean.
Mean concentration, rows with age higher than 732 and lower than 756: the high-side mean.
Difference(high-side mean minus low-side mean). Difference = 1.2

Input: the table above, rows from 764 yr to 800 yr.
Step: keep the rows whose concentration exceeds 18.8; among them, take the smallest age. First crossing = 766.0 yr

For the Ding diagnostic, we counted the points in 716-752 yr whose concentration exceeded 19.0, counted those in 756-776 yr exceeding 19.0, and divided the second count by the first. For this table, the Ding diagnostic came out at 1.5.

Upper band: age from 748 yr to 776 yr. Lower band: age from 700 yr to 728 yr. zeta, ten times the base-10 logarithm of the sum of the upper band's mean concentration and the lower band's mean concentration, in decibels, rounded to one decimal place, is 15.6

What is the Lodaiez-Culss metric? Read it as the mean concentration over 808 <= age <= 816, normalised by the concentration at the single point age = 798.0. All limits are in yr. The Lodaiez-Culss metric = 1.05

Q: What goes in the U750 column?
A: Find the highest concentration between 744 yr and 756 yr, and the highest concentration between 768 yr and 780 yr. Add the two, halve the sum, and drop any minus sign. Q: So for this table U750 19.8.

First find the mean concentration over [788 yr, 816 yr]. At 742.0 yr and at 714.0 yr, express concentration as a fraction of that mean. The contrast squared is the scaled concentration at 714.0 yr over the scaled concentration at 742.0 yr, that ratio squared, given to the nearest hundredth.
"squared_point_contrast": 0.94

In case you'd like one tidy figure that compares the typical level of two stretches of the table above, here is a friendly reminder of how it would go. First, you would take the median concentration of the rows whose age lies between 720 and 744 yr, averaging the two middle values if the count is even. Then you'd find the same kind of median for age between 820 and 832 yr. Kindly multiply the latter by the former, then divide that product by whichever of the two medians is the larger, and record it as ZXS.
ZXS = 18.3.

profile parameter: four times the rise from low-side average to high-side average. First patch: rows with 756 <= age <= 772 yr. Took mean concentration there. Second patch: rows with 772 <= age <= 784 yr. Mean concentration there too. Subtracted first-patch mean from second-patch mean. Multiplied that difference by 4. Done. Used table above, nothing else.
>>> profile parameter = -2.0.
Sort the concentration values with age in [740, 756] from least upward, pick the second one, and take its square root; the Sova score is 4.11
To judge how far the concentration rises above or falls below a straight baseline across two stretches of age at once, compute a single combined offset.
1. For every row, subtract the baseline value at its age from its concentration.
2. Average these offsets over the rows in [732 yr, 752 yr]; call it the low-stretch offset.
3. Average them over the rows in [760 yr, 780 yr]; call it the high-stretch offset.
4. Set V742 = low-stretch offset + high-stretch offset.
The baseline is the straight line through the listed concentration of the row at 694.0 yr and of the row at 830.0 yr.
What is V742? 0.7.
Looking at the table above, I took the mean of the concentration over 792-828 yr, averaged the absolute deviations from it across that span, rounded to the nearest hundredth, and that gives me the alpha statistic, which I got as 0.38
